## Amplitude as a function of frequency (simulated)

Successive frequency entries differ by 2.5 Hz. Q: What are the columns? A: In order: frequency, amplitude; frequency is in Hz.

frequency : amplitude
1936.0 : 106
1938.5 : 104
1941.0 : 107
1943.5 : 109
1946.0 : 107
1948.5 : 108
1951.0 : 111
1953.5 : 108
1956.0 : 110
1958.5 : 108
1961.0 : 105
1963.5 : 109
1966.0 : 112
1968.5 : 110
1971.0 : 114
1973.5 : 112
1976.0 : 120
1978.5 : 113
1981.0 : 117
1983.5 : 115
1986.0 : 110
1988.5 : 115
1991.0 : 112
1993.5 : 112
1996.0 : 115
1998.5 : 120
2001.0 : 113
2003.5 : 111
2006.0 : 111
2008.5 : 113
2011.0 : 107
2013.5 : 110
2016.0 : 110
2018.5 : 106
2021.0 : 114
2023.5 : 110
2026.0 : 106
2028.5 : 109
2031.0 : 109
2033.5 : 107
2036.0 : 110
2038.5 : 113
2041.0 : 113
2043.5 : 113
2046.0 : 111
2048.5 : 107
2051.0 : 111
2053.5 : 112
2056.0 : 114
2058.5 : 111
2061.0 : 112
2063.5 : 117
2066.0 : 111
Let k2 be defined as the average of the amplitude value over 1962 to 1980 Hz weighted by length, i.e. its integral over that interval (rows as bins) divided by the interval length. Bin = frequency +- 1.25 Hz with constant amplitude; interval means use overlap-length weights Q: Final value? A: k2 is 113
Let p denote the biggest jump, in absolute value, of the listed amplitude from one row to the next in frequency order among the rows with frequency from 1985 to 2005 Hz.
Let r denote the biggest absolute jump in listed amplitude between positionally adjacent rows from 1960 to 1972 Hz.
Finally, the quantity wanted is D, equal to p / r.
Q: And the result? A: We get 1.75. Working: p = 7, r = 4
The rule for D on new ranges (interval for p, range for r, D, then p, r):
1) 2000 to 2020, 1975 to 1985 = 0.86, 6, 7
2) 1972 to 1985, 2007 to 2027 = 1.00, 8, 8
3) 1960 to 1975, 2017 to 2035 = 0.50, 4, 8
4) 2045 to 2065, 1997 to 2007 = 0.71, 5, 7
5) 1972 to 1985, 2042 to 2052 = 2.00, 8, 4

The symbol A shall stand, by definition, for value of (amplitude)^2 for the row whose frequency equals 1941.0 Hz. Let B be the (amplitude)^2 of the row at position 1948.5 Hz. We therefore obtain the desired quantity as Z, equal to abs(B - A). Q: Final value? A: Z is 215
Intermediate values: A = 11449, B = 11664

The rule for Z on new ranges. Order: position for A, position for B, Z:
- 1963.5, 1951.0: 440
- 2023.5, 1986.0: 0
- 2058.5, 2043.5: 448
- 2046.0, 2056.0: 675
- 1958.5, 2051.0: 657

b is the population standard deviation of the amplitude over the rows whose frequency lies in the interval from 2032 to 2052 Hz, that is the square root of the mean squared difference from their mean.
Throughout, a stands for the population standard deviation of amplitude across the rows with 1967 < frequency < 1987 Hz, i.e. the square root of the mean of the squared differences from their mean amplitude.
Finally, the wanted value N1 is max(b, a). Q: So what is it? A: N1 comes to 3.2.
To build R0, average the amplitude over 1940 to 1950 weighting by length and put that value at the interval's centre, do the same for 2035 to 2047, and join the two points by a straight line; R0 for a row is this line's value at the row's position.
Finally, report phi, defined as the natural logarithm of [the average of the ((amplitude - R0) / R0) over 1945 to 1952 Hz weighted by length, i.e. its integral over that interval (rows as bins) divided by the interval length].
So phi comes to -5.1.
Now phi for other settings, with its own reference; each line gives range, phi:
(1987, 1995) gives -3.6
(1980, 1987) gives -3.2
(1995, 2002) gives -2.9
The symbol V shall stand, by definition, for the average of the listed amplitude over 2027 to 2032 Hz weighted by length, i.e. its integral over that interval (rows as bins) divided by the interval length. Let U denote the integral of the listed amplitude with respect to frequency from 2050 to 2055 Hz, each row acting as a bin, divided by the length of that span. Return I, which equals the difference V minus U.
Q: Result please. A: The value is -3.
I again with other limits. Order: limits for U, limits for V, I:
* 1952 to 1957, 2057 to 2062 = 3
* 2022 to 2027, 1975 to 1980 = 8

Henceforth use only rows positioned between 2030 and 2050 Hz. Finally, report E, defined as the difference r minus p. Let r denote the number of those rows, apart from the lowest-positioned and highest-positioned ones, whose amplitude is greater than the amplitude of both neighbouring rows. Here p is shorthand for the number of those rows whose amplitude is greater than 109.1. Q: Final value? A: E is -5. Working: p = 5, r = 0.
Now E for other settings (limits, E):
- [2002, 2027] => -5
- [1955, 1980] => -4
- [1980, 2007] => -9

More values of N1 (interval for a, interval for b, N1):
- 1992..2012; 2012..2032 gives 3.5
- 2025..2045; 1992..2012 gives 3.5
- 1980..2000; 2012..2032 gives 3.0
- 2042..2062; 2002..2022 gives 2.5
